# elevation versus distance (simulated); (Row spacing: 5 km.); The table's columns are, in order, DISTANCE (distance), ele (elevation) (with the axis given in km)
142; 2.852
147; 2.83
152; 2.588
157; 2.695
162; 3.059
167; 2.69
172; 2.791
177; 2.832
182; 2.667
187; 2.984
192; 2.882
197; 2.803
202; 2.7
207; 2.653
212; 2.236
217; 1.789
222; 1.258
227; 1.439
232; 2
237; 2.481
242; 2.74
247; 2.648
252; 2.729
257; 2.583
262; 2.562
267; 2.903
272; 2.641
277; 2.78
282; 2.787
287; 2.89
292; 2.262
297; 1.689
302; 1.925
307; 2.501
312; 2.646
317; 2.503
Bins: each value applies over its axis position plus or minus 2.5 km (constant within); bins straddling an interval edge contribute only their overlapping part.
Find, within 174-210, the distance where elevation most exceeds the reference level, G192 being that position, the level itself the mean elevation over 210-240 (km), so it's 187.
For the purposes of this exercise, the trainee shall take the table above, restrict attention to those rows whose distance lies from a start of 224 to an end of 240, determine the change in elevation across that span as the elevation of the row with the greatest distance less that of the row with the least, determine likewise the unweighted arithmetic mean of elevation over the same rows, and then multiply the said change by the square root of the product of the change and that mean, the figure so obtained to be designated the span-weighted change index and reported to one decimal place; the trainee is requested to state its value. 1.5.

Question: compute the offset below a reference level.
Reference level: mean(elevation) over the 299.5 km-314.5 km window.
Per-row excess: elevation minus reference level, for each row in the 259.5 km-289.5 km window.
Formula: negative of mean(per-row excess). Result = -0.4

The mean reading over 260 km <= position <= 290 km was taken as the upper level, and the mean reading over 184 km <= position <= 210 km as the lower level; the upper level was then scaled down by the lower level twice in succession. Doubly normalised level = 0.35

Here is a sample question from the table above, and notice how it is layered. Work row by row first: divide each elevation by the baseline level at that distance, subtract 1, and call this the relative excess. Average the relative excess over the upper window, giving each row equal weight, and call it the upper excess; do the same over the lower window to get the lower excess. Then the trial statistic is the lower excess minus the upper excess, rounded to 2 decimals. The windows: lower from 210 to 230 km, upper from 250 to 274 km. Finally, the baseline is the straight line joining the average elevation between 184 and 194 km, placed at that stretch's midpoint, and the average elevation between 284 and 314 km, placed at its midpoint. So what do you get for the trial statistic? -0.46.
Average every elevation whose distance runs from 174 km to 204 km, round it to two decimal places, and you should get 2.81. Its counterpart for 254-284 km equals 2.71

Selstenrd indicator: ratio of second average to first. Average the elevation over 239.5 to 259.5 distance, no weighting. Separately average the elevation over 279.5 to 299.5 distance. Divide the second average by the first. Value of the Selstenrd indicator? 0.90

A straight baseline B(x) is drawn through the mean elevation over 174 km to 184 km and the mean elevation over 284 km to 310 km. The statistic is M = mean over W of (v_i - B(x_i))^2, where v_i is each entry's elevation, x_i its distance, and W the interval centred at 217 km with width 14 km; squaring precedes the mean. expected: 0.84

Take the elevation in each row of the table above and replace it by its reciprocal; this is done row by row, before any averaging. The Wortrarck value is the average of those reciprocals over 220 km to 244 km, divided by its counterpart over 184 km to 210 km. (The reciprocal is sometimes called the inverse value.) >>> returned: 1.5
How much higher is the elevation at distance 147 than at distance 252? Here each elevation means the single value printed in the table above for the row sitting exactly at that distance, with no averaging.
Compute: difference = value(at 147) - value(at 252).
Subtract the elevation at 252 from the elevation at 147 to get 0.1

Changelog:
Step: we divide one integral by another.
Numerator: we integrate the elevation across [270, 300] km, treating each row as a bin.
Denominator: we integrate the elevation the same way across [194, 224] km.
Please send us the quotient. 1.1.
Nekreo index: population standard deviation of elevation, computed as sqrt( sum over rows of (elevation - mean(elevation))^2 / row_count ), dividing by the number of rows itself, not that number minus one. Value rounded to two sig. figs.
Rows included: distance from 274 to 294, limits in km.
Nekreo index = 0.25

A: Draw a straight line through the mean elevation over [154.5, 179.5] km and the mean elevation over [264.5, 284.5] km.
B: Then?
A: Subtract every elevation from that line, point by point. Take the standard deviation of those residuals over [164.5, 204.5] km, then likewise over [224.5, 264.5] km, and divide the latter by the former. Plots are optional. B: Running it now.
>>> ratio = 4.2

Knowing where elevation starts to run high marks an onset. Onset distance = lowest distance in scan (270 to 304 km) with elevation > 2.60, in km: 272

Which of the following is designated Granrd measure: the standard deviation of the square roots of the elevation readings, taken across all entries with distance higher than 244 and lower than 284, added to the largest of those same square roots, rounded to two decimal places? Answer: 1.74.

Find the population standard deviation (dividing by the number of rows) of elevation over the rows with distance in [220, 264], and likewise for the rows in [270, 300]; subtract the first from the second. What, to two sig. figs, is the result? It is -0.12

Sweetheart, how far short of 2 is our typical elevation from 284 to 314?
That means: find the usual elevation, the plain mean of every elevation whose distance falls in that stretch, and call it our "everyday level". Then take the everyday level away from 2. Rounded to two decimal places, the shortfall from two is -0.32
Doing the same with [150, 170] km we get -0.76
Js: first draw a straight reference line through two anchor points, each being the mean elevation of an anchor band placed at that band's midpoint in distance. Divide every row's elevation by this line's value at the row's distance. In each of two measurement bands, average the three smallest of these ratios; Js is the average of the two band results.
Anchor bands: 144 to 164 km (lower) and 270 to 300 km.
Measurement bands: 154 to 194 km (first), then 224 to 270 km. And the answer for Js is 0.86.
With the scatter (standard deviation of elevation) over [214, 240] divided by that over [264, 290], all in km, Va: 4.6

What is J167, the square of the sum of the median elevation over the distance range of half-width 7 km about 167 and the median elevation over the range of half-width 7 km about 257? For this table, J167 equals 28.9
